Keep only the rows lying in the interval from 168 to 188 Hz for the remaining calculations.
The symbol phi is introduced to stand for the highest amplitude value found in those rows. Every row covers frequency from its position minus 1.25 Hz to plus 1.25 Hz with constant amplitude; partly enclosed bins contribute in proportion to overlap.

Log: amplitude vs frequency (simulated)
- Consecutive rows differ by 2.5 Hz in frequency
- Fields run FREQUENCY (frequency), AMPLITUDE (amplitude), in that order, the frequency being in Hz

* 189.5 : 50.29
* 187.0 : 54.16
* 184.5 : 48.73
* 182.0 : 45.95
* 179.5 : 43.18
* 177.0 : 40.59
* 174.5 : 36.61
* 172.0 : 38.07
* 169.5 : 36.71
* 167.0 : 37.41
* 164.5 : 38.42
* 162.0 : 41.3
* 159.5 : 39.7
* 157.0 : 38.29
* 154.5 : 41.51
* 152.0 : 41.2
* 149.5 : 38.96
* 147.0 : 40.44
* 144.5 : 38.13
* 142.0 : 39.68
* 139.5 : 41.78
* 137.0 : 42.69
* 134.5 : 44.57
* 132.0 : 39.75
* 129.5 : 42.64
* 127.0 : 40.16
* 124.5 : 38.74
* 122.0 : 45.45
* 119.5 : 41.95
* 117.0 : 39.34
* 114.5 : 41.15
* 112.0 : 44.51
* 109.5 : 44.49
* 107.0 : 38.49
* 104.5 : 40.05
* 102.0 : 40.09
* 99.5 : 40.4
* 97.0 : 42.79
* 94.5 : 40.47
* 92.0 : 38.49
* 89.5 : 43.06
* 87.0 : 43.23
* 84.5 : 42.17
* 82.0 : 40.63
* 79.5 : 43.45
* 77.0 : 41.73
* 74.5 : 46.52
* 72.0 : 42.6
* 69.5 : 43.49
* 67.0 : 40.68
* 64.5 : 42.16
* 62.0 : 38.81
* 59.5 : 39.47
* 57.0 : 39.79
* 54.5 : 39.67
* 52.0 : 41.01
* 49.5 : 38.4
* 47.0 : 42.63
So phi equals 54.16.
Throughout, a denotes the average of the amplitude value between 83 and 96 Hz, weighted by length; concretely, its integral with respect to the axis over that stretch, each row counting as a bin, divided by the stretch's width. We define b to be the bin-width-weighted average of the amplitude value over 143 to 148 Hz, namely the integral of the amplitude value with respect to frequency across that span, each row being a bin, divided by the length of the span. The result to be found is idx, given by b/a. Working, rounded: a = 41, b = 39.2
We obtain 0.95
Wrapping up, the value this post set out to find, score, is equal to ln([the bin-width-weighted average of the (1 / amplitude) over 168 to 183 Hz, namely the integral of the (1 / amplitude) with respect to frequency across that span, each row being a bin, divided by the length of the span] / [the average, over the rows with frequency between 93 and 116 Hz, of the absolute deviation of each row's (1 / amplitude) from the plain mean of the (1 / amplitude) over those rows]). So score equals 3.26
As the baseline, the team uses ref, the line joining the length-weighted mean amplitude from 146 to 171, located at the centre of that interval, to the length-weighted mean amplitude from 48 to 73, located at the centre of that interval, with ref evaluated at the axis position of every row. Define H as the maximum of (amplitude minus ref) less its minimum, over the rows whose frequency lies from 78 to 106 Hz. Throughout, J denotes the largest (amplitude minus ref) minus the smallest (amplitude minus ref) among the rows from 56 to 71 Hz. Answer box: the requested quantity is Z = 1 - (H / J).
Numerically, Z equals 0.0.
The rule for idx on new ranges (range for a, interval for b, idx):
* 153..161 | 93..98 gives 1.04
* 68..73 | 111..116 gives 0.99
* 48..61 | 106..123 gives 1.06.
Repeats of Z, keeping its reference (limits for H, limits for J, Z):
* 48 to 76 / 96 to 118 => -0.4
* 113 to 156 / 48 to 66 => -0.8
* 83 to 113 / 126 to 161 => 0.0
